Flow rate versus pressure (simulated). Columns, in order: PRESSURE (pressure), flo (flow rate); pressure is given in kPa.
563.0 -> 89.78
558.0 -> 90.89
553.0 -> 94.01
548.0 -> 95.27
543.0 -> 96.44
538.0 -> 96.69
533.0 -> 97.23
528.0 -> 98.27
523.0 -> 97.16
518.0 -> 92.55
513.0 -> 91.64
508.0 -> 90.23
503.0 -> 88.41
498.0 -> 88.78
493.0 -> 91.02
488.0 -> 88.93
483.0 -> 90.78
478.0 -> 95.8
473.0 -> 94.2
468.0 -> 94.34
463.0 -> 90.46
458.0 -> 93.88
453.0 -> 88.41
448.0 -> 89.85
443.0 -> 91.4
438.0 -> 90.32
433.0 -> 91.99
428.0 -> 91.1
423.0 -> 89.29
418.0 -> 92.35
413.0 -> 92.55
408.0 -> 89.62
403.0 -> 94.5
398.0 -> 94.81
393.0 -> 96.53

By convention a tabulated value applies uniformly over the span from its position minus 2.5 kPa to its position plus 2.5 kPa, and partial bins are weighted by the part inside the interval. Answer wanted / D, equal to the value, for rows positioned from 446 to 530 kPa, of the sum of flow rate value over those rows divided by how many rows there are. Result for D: 92.0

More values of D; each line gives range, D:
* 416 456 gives 90.6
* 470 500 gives 91.6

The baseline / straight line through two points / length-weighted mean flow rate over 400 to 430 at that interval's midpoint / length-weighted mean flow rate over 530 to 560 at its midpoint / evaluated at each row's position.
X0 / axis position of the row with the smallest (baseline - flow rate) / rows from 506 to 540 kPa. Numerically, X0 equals 528.0 kPa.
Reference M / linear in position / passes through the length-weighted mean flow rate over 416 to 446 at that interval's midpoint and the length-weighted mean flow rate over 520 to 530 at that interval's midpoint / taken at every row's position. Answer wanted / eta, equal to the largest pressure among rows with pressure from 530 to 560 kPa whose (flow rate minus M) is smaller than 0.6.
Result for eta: 558.0 kPa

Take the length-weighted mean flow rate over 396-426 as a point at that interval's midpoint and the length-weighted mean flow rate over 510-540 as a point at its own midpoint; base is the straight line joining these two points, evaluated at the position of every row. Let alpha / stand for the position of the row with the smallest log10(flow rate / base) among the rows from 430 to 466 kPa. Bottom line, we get 453.0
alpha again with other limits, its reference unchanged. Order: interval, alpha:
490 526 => 503.0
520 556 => 553.0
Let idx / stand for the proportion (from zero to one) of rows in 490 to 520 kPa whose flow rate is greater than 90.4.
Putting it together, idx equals 0.50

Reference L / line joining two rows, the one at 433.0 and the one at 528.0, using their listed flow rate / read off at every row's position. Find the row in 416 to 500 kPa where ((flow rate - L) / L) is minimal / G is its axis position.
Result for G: 498.0 kPa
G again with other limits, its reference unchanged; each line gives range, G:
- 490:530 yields 503.0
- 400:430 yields 423.0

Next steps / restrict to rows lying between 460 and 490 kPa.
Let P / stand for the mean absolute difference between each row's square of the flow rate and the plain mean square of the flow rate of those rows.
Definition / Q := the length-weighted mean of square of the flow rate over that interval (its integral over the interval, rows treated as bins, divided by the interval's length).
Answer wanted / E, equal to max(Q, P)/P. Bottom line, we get 20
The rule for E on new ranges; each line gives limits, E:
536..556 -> 50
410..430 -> 41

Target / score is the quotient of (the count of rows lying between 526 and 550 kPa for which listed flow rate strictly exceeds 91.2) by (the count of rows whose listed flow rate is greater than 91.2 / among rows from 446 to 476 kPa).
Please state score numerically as 1.7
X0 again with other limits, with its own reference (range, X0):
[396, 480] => 398.0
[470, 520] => 478.0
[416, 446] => 418.0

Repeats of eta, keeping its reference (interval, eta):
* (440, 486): 483.0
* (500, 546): 543.0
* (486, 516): 513.0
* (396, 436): 428.0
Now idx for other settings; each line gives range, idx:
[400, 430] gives 0.67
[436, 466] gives 0.50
